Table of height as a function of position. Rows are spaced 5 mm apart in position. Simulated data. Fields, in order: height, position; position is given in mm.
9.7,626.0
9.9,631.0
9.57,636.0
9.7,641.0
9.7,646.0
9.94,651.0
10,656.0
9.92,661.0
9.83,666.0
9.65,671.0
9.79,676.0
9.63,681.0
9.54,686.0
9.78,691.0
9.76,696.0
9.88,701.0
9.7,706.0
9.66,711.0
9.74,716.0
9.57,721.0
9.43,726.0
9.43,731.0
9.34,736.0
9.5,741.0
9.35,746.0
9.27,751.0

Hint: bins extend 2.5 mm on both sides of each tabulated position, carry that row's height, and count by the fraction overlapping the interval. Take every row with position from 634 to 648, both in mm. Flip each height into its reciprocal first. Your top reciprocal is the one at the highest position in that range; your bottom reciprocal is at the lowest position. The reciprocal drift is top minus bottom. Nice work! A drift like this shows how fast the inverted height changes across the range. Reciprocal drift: -0.0014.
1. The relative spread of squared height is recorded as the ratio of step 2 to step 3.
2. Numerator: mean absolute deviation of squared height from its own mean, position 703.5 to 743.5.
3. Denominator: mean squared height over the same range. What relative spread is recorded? 0.025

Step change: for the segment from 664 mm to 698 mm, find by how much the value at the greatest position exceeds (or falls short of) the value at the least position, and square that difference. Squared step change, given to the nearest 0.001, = 0.005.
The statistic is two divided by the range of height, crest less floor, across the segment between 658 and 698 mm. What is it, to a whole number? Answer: 5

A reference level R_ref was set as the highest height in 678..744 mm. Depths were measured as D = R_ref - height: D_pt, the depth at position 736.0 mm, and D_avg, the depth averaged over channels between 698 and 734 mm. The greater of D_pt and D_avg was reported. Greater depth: 0.5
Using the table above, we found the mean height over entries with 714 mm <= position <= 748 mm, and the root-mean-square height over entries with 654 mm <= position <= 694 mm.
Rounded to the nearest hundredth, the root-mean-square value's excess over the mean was 0.29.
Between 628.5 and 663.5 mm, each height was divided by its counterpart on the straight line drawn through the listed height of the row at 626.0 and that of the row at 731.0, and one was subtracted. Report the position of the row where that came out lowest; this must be 636.0 mm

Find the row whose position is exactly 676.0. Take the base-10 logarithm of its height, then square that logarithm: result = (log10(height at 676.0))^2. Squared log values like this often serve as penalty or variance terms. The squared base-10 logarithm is 0.982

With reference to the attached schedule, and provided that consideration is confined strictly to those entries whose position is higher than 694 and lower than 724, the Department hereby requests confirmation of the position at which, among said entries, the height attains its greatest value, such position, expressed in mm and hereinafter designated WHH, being 701.0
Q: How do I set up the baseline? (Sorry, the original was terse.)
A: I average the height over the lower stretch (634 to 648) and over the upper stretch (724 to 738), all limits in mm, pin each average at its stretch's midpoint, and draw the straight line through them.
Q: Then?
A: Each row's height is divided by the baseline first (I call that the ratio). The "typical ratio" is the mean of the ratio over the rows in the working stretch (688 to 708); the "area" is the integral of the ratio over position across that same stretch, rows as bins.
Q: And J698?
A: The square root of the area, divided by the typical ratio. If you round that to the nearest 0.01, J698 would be 4.41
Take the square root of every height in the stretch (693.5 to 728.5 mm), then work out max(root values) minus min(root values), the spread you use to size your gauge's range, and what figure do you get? 0.072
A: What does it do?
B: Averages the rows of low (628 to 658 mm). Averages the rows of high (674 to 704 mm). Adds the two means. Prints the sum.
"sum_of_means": 19.53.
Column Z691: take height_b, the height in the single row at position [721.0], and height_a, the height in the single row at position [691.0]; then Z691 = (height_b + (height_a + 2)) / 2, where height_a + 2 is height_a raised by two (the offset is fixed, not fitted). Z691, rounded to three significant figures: 10.7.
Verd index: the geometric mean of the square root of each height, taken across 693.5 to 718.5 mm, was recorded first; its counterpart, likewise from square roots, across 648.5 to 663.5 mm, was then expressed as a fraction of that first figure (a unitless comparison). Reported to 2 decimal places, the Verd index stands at 1.01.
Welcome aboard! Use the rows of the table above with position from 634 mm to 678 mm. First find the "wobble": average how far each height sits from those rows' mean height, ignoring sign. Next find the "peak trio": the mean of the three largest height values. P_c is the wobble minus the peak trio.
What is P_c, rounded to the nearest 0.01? -9.83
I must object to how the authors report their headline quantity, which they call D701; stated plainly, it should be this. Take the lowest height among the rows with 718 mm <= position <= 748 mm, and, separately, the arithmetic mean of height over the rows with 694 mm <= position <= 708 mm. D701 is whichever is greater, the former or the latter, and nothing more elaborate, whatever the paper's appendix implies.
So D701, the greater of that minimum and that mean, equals 9.78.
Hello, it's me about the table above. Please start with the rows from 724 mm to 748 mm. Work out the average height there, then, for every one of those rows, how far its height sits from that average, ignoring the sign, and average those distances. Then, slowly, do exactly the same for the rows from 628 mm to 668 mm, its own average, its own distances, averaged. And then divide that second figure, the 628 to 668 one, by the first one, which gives 2.4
